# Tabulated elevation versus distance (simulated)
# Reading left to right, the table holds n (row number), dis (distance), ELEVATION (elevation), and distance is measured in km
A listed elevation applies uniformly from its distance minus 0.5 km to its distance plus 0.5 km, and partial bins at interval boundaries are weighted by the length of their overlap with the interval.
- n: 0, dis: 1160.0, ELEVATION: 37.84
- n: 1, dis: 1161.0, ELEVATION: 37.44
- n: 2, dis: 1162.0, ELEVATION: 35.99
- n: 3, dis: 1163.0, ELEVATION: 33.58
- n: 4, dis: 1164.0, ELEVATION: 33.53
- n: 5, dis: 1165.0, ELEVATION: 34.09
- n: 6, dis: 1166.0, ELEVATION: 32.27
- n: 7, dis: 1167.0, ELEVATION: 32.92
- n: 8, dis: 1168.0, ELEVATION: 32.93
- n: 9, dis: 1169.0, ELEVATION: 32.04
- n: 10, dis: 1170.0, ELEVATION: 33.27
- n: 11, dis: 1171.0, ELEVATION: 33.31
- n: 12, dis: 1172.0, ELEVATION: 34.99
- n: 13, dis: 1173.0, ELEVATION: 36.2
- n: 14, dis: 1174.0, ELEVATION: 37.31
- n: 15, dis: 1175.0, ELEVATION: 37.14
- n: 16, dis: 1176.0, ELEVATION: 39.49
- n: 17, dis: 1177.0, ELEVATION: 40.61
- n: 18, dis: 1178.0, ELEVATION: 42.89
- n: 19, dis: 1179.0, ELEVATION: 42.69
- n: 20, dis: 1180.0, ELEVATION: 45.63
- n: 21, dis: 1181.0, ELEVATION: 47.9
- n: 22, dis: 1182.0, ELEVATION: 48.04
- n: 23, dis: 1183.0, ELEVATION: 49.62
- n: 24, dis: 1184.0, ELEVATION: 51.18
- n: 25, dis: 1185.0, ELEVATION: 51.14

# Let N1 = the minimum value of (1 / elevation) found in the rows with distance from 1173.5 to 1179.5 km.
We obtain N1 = 0.023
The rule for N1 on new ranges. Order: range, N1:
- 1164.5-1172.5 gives 0.029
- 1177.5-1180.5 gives 0.022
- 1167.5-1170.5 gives 0.030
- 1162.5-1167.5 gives 0.029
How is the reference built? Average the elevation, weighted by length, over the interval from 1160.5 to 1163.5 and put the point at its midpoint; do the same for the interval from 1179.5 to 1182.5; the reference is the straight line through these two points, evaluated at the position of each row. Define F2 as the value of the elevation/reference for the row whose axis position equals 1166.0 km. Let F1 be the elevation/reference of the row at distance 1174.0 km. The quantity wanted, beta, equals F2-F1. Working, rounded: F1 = 0.869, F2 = 0.85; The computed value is -0.02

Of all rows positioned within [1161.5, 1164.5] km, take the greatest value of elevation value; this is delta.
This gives 35.99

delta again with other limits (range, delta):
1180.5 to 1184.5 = 51.18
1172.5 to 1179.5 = 42.89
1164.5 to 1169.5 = 34.09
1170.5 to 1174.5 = 37.31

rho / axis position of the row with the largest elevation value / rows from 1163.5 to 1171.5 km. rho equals 1165.0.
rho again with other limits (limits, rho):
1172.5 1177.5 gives 1177.0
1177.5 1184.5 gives 1184.0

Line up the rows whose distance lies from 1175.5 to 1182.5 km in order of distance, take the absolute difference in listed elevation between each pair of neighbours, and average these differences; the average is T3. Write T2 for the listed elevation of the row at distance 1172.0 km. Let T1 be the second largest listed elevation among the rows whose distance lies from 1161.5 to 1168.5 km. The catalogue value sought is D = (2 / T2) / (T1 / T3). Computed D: 0.0025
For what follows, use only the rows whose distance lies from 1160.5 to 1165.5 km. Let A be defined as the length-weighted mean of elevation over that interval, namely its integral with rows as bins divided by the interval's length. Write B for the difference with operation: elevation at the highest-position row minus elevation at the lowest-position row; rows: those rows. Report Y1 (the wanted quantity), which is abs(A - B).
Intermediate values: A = 35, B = -3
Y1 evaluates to 38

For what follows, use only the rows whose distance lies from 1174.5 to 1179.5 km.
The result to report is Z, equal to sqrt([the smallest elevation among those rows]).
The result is 6.09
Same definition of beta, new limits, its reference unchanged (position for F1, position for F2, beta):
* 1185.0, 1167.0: -0.18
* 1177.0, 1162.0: 0.10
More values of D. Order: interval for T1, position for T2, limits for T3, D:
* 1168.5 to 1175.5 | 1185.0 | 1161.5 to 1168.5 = 0.0010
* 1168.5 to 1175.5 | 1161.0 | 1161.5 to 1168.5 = 0.0013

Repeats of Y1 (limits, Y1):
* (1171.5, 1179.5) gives 31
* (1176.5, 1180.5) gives 38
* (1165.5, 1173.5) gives 30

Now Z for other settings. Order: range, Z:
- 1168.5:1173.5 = 5.66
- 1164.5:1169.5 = 5.66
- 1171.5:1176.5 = 5.92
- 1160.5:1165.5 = 5.79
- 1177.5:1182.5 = 6.53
